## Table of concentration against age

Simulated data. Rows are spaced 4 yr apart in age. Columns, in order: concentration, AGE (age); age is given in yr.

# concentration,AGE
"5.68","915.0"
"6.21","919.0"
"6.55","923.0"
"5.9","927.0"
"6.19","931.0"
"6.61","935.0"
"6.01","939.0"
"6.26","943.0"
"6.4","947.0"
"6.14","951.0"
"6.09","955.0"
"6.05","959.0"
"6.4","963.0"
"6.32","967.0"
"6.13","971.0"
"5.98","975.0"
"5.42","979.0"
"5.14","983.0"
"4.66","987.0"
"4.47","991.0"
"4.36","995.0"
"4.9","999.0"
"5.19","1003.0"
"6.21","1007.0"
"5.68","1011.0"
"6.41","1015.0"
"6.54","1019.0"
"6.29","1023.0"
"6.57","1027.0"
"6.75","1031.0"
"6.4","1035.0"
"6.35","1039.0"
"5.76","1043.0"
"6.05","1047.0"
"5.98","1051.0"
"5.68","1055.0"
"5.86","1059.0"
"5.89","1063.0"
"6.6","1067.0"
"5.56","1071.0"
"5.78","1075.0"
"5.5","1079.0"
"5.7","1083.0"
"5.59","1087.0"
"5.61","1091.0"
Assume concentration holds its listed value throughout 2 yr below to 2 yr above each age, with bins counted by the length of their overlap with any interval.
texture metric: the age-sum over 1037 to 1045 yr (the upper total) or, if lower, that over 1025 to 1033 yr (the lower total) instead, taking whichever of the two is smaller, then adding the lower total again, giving 25.4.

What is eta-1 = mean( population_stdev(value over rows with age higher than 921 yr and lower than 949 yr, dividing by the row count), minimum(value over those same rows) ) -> 3.1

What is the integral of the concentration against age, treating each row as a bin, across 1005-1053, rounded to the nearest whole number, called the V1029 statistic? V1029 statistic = 300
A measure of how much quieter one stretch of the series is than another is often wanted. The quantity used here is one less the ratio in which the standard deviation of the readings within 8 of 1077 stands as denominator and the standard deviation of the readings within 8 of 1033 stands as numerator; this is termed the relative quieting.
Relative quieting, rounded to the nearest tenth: -0.4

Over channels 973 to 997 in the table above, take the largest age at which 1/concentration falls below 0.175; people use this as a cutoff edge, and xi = 975.0 yr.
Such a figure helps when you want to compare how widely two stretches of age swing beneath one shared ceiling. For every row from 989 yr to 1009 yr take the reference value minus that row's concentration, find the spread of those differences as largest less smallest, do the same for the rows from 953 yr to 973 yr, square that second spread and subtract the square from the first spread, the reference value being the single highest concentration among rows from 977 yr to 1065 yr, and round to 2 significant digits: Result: 1.7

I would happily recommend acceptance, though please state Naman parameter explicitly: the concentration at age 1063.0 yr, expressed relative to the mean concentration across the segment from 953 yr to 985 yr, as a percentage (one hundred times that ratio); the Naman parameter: 99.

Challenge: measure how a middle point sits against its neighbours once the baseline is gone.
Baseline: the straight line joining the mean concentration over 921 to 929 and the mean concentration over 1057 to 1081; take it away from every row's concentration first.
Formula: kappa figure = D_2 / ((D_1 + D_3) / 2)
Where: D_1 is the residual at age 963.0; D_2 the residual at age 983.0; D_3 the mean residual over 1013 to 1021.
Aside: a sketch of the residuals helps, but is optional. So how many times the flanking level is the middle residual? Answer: -2.5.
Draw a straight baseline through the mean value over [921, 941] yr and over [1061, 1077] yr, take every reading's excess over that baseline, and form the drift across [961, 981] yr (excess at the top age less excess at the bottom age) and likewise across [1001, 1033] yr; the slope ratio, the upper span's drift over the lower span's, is -1.7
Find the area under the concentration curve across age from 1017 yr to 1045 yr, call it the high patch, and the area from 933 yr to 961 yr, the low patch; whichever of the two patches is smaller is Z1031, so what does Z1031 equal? 174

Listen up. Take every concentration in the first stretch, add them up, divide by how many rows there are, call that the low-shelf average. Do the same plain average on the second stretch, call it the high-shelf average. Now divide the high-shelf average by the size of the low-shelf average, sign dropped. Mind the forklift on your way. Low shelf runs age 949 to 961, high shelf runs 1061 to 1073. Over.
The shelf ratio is 0.99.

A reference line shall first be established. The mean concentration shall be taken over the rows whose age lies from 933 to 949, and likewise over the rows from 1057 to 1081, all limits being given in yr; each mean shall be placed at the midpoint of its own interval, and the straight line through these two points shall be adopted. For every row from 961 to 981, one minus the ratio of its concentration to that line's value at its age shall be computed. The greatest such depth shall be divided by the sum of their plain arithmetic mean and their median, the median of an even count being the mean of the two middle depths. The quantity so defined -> 3.1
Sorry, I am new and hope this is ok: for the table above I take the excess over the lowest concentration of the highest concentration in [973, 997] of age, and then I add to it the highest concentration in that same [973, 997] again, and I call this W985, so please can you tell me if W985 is 7.6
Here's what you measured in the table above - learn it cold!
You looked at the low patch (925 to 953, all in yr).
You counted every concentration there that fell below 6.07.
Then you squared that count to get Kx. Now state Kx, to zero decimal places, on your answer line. 4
